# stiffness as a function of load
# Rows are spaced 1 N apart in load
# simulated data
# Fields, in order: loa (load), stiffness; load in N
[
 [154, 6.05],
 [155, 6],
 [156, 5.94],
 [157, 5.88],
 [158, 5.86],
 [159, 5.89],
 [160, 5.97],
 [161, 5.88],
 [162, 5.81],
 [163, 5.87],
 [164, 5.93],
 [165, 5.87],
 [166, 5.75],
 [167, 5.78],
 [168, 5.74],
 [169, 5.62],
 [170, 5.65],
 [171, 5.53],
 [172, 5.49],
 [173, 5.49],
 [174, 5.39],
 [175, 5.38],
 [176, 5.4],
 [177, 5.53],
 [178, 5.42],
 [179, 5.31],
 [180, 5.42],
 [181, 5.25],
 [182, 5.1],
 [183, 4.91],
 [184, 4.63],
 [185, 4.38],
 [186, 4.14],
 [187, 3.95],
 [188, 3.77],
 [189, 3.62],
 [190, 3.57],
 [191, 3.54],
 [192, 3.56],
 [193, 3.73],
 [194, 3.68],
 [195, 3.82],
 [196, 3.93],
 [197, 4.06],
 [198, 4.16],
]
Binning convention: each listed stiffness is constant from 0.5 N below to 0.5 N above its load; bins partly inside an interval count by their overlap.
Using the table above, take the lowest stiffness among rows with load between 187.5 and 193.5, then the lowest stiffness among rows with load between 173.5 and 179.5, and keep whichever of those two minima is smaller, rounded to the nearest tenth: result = 3.5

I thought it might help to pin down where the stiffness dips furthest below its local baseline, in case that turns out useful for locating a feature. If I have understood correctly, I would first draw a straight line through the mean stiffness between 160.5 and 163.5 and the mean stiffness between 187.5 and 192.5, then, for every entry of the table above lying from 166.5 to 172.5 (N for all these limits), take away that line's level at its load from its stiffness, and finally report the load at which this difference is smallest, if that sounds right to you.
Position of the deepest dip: 167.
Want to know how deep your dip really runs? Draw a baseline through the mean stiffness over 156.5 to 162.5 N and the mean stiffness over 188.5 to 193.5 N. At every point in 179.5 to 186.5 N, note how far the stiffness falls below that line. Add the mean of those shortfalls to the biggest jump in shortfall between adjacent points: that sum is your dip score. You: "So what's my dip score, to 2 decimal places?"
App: -0.44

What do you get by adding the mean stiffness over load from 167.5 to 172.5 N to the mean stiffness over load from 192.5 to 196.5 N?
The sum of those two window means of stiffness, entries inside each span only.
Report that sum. 9.4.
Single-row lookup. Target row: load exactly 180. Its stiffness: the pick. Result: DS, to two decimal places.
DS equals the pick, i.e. 5.42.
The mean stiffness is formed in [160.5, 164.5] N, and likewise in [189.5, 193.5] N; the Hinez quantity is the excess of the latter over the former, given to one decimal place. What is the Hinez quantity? -2.3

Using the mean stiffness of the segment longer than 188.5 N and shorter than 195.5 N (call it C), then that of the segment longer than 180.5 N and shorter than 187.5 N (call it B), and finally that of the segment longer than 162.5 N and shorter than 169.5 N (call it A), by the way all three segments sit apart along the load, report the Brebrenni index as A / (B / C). 4.6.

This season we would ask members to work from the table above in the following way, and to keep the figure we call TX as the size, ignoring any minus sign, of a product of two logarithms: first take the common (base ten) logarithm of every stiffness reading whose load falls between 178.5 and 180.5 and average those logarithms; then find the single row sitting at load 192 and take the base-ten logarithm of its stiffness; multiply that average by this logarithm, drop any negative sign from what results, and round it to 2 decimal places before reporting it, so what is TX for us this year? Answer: 0.40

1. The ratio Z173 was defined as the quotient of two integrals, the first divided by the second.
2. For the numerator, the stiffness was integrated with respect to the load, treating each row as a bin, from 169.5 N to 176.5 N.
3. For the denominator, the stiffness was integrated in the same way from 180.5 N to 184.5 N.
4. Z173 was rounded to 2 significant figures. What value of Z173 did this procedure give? 1.9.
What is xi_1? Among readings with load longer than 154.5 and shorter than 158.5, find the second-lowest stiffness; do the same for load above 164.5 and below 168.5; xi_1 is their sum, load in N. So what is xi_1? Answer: 11.6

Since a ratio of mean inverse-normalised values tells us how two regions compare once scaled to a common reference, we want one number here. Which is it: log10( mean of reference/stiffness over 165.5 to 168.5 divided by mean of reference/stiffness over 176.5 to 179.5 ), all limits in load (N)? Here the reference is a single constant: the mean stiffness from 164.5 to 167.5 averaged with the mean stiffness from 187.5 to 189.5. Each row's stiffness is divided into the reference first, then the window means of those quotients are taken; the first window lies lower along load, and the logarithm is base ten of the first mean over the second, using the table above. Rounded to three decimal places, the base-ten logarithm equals -0.026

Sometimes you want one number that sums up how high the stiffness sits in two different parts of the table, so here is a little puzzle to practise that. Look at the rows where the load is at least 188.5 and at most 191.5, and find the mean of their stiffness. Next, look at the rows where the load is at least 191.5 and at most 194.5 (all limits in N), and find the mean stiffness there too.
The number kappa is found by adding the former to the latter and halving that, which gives 3.62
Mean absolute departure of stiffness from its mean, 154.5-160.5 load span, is 0.047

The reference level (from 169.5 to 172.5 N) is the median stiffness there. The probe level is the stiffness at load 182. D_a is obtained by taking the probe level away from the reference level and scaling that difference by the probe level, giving 0.08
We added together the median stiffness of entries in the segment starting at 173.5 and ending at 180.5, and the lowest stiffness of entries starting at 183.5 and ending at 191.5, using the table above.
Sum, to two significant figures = 8.9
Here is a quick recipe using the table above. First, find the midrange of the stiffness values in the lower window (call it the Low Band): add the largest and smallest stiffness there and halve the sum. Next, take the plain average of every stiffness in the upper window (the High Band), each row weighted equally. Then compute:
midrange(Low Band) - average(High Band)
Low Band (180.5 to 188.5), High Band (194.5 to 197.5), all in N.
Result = 0.57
